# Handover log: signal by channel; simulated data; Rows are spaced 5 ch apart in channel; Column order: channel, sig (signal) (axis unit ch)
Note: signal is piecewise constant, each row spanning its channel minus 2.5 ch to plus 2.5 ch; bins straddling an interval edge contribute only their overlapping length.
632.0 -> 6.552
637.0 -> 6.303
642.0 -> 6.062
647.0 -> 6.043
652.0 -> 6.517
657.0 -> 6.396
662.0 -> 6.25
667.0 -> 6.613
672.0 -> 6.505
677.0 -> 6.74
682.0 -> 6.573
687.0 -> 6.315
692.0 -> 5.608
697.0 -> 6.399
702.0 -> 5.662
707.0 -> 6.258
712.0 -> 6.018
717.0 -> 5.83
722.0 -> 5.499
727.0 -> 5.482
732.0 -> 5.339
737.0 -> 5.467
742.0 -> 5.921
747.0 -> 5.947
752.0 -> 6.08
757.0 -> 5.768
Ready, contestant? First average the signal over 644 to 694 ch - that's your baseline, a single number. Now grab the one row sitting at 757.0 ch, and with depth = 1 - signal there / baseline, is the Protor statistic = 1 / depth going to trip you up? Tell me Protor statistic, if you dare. 11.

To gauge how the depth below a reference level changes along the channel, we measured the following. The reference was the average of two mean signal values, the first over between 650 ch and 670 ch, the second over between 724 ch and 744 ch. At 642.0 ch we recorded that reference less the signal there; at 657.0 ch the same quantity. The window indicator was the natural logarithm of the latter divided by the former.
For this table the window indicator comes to 1.8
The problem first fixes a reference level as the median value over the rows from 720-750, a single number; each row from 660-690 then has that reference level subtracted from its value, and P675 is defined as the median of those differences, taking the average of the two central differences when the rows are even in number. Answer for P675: 1.0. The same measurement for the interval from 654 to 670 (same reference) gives 0.9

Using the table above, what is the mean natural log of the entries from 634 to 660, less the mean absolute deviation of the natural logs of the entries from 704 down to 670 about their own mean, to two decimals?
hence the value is 1.78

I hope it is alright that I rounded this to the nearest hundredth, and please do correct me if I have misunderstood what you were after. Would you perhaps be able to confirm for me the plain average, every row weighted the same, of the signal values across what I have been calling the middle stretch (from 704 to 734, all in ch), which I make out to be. 5.74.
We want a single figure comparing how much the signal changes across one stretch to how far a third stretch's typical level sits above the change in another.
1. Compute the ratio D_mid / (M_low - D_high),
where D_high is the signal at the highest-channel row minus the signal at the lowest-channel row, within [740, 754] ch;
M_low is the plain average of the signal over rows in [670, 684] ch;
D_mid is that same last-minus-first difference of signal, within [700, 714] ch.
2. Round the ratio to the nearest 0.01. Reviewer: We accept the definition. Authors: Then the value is 0.06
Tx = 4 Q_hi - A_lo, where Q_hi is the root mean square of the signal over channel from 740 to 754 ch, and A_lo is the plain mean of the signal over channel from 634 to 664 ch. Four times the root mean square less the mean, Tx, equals 17.7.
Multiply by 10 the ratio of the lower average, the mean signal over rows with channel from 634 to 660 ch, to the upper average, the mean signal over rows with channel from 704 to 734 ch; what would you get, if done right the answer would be 10.9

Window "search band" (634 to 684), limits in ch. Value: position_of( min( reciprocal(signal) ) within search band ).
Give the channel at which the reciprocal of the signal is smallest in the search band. 677.0 ch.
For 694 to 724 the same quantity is 697.0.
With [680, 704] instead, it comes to 682.0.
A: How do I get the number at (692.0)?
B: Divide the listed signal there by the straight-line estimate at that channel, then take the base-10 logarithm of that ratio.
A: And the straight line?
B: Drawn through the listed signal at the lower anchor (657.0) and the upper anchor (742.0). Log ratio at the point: -0.04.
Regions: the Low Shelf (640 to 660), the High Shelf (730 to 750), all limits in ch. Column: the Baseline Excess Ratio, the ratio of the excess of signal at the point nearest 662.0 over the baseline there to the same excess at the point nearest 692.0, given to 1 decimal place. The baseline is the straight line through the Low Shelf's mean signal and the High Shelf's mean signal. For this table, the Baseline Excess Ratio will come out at -0.2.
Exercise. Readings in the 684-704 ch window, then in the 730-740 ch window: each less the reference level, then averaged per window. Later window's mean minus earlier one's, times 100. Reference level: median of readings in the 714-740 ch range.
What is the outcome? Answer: -59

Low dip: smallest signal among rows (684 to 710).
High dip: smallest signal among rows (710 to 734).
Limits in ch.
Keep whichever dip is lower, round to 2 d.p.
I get 5.34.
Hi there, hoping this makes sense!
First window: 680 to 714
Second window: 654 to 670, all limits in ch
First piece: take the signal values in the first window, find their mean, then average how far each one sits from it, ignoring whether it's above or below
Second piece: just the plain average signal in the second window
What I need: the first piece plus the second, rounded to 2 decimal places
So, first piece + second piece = 6.73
